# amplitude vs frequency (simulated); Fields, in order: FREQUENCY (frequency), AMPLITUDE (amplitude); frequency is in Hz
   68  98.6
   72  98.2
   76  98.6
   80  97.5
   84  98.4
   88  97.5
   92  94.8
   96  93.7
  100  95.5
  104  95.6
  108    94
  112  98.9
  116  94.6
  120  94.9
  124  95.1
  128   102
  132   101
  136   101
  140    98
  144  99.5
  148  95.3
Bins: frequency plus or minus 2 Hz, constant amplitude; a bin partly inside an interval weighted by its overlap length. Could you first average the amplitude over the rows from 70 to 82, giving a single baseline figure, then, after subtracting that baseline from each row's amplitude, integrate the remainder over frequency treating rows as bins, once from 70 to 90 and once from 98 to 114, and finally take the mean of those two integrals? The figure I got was -17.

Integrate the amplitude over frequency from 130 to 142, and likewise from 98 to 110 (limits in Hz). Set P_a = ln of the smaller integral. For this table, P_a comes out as 7.04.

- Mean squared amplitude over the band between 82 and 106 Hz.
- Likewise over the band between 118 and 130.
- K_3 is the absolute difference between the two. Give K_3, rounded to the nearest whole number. 282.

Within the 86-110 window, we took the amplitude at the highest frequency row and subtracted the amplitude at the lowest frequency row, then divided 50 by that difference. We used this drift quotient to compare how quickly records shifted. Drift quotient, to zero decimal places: -14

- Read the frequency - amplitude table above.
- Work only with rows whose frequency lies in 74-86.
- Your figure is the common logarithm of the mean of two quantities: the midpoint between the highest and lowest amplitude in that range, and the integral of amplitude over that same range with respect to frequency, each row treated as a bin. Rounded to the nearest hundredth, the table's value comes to 2.80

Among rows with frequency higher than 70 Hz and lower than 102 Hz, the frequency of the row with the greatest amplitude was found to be 76 Hz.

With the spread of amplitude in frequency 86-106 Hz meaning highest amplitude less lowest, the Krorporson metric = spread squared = 14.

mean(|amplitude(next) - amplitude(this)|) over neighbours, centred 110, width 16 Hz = 3.6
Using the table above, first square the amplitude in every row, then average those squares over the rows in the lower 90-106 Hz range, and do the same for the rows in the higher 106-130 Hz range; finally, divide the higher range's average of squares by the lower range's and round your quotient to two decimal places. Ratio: 1.04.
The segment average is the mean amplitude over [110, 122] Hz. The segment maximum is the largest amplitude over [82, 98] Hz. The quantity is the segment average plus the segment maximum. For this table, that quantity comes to 195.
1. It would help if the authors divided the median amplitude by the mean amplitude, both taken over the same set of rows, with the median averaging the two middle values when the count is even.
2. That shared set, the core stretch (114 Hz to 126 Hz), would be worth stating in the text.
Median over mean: 1.00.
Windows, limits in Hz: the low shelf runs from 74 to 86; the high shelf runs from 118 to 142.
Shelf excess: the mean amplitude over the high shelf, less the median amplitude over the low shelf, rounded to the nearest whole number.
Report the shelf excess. 0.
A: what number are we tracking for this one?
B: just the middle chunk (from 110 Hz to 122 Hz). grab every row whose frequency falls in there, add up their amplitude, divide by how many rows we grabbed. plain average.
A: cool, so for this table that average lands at 96.1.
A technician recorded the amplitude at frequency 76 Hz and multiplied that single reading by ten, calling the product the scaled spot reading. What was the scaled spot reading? 986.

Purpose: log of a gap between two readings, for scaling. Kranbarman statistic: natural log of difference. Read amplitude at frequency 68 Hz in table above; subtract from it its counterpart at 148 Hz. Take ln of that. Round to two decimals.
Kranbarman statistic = 1.19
